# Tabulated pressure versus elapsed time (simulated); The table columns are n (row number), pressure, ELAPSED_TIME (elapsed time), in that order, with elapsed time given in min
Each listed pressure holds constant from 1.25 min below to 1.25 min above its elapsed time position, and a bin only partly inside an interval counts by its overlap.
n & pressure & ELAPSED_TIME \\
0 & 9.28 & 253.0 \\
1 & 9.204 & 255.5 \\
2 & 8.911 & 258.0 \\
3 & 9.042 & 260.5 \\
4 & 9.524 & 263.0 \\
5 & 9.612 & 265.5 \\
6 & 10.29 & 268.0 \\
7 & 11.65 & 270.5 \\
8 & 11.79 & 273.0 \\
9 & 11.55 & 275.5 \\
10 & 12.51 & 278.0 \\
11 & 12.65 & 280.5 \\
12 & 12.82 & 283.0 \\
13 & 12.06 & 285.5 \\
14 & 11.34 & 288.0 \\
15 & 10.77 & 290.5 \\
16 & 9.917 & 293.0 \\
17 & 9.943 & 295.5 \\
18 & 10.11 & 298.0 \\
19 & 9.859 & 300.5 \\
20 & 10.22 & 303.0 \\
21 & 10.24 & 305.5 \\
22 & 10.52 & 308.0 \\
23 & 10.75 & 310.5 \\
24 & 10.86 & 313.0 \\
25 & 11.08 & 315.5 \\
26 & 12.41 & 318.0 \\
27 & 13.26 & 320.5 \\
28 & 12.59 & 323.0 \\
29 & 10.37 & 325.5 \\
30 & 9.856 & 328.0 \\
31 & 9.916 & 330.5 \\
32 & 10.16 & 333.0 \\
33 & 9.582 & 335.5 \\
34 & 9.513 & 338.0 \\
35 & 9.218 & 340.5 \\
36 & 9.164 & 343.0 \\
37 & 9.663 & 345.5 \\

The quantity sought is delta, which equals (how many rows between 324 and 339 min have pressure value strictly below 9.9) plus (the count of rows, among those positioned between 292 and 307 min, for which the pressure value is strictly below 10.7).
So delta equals 9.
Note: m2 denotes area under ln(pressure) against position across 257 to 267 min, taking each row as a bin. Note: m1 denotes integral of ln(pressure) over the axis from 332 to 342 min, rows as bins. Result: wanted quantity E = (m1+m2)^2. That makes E 2017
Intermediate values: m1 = 22.6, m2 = 22.3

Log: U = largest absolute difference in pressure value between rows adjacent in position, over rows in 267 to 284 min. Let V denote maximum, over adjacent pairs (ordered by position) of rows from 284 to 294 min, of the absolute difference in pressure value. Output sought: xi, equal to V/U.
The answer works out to 0.6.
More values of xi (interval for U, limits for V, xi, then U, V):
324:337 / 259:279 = 2.4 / 0.6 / 1.4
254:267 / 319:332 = 4.6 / 0.5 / 2.2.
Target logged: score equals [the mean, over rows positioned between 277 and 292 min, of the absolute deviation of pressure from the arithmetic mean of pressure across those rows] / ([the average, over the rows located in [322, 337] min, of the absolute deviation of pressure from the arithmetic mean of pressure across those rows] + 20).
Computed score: 0.031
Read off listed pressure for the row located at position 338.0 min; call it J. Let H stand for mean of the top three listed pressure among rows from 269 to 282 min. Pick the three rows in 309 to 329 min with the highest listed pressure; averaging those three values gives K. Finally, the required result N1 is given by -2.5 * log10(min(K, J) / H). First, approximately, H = 12.3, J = 9.513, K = 12.8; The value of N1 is 0.28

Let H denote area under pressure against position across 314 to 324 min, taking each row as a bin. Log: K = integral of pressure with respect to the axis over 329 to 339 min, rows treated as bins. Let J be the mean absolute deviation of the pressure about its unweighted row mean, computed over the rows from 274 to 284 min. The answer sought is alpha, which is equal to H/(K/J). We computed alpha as 0.52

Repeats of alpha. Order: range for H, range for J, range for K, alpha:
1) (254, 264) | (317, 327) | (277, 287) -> 0.66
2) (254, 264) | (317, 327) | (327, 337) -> 0.83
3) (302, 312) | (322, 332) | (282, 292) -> 0.85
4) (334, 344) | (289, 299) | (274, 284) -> 0.22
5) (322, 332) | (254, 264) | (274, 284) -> 0.17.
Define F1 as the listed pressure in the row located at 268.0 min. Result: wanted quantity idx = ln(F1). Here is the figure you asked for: 2.33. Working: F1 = 10.29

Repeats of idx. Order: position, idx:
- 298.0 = 2.31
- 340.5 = 2.22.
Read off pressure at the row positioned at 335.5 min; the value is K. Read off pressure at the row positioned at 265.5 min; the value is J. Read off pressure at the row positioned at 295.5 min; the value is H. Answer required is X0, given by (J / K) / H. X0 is 0.10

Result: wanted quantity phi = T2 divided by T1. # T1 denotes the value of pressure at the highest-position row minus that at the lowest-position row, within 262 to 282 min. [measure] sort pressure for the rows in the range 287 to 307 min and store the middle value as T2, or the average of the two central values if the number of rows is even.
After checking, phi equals 3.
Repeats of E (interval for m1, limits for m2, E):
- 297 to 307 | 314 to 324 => 2324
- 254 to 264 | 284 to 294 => 2133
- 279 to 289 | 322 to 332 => 2364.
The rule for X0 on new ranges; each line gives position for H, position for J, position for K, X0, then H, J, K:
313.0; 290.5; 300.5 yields 0.10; 10.86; 10.77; 9.859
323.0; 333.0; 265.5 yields 0.08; 12.59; 10.16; 9.612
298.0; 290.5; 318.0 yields 0.09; 10.11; 10.77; 12.41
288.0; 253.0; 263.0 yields 0.09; 11.34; 9.28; 9.524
